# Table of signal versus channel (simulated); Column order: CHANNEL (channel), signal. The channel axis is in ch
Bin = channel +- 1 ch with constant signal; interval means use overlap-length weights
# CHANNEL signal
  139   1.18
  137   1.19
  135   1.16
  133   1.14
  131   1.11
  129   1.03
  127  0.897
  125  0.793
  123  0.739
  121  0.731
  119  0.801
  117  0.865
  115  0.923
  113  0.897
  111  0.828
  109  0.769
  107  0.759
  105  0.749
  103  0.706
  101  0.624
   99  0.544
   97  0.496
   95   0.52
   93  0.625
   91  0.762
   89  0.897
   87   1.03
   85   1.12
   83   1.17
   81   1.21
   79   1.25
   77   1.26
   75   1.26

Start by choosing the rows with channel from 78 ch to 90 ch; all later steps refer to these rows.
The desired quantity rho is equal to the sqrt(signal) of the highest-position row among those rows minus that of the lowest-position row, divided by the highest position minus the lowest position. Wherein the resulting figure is -0.02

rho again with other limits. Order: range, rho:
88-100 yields -0.02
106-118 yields 0.01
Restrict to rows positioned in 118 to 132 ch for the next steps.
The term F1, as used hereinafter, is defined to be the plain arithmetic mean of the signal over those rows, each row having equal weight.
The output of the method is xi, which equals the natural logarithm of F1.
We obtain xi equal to -0.14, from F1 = 0.87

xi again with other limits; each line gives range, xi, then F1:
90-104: -0.49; 0.61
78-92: 0.06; 1.06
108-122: -0.19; 0.83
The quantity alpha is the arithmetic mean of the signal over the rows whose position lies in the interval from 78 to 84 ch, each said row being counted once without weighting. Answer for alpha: 1.21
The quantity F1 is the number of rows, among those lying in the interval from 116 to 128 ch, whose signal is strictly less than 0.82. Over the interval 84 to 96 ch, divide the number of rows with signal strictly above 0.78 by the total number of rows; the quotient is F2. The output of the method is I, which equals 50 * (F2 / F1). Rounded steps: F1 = 4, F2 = 0.50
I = 6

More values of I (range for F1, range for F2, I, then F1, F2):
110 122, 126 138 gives 25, 2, 1.00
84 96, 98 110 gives 0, 3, 0.00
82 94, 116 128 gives 17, 2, 0.67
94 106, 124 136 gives 8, 6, 1.00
